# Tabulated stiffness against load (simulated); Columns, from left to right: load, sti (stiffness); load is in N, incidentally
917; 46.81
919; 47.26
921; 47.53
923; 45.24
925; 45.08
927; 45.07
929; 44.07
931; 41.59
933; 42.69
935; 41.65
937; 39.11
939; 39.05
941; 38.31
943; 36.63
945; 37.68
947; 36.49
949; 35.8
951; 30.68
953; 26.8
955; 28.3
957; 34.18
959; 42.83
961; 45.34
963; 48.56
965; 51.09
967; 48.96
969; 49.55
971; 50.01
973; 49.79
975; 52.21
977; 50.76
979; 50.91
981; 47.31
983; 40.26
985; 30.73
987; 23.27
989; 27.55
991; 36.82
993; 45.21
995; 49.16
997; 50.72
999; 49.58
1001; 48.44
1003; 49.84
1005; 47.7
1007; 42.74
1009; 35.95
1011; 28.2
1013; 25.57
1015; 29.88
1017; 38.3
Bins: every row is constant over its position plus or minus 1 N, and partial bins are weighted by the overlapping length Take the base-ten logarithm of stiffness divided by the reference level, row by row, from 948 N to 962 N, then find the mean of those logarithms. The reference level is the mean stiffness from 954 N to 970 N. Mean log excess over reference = -0.10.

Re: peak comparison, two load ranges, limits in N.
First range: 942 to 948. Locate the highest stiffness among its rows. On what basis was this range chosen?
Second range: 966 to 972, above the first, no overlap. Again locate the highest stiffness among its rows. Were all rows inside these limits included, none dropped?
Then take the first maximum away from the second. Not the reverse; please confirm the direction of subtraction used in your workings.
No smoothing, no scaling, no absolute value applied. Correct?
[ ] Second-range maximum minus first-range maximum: 12.3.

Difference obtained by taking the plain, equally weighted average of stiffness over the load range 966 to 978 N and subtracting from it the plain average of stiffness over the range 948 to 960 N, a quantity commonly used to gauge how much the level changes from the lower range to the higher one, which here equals 17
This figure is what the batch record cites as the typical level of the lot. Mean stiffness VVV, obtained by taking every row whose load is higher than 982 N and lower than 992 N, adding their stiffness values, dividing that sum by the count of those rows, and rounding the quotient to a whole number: 32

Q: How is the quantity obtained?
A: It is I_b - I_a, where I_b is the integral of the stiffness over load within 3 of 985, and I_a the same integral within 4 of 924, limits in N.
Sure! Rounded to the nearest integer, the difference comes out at -177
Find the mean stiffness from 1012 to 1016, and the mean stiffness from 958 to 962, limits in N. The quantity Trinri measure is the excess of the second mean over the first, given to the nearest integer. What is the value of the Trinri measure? 16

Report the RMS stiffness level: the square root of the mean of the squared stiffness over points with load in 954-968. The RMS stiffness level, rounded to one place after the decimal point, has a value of 43.5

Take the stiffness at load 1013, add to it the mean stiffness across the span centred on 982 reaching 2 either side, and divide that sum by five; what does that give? 13.9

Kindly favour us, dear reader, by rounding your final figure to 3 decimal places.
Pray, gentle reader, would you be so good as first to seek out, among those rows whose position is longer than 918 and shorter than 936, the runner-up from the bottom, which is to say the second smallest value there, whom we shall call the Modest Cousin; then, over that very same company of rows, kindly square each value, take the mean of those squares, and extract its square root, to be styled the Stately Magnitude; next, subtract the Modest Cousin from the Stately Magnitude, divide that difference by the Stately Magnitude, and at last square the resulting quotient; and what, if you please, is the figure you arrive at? 0.004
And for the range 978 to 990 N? 0.076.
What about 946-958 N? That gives 0.015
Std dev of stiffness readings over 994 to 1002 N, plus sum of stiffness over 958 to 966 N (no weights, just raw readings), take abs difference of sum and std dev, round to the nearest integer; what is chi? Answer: 187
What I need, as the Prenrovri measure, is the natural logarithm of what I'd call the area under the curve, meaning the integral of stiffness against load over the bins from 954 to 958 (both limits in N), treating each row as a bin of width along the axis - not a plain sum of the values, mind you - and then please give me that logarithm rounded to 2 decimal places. 4.83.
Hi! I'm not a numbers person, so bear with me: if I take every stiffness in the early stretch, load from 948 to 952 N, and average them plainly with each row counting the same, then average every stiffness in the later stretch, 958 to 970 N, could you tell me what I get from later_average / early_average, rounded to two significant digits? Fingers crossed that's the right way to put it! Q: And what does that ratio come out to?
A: 1.4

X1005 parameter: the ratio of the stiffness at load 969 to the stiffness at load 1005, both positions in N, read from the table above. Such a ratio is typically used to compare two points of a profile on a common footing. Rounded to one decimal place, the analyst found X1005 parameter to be 1.0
